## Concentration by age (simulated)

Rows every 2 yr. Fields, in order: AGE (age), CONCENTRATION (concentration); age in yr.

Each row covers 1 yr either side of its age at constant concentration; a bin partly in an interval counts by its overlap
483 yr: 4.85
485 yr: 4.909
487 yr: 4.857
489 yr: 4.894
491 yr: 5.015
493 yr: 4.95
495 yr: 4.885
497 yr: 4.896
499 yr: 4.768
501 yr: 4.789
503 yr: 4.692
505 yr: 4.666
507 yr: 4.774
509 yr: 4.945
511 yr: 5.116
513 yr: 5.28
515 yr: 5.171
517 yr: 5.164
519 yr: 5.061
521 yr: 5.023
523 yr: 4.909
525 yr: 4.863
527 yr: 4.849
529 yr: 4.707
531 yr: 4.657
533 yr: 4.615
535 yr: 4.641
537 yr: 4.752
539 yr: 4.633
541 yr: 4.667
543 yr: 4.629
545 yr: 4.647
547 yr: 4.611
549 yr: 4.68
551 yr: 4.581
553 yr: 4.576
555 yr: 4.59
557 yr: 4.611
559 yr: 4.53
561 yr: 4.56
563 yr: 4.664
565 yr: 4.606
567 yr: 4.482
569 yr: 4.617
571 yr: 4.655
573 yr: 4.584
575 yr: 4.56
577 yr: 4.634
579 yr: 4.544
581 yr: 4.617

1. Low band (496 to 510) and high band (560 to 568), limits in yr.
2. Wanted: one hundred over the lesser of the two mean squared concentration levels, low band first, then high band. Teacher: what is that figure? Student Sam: 4.77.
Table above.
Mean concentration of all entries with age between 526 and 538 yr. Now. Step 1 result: 4.7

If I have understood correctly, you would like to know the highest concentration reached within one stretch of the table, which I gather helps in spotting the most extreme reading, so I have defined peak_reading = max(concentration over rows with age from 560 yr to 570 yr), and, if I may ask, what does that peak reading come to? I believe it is 4.664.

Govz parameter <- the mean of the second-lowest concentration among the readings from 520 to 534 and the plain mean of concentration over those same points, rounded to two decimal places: 4.73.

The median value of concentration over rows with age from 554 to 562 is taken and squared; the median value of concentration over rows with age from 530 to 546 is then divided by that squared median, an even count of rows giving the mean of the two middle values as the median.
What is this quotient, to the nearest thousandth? 0.222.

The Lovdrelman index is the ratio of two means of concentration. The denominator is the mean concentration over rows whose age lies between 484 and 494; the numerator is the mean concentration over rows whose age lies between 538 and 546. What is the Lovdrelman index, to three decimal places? 0.943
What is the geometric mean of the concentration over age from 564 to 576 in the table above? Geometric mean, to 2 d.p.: 4.58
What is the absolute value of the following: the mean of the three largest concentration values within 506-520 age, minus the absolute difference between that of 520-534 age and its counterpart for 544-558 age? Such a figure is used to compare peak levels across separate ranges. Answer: 4.92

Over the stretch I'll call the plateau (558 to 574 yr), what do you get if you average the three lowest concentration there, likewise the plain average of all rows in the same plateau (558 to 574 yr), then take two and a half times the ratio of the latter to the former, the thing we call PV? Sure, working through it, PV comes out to 2.53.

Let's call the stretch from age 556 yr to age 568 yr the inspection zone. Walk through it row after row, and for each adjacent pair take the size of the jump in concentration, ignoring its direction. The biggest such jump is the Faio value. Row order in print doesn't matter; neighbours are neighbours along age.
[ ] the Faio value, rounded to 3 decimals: 0.124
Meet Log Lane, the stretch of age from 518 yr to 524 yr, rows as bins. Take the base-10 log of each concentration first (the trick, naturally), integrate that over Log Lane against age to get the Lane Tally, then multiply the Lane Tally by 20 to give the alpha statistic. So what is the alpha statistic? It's 84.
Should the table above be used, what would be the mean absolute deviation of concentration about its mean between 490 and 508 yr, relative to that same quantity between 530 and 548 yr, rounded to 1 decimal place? 3.5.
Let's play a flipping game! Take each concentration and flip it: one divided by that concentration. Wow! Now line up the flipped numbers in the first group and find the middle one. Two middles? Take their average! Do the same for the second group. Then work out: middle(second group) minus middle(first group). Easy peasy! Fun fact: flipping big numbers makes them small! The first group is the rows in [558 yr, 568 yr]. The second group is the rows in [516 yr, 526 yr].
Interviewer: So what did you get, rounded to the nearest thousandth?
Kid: -0.020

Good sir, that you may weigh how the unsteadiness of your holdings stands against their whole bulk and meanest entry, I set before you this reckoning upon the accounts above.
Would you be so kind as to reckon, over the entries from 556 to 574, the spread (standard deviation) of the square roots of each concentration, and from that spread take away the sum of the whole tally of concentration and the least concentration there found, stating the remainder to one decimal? -45.8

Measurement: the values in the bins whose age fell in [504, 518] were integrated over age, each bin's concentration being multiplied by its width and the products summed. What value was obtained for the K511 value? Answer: 70.2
